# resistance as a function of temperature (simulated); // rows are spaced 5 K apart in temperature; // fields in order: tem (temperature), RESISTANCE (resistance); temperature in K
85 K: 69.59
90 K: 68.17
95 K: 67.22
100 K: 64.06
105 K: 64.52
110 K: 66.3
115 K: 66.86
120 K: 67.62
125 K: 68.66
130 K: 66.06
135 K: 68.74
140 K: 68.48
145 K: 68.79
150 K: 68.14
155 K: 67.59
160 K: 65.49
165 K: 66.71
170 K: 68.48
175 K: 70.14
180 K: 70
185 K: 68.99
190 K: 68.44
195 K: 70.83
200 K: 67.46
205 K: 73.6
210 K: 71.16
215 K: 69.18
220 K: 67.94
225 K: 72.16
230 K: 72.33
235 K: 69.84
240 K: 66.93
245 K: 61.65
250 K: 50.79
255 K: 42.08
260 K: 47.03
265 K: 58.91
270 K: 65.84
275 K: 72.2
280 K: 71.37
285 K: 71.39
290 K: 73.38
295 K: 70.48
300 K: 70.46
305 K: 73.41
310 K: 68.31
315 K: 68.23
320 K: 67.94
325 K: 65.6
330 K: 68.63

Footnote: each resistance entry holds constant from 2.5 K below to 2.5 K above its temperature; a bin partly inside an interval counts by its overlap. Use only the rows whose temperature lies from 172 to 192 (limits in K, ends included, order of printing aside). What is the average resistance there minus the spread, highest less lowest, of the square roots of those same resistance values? 69.3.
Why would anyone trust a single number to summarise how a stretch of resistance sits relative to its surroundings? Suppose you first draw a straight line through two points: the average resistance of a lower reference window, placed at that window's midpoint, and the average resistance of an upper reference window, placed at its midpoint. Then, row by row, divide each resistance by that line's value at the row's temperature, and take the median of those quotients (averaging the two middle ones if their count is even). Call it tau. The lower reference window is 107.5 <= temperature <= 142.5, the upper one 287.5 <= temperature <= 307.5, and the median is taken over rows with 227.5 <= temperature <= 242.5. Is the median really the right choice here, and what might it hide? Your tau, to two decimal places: 0.99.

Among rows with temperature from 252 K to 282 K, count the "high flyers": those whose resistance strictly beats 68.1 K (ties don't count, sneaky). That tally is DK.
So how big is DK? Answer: 2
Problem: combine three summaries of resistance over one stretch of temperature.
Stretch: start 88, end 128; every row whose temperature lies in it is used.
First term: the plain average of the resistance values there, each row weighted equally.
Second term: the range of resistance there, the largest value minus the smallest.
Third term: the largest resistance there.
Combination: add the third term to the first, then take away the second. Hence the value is 131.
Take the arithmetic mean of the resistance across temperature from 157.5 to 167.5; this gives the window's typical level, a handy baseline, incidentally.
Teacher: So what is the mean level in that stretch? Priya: 66.1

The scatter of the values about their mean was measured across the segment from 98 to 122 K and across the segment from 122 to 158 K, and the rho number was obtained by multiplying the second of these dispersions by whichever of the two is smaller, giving 1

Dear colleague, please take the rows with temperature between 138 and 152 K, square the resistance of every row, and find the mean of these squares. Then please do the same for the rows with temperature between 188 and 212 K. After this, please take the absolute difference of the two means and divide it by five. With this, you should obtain 52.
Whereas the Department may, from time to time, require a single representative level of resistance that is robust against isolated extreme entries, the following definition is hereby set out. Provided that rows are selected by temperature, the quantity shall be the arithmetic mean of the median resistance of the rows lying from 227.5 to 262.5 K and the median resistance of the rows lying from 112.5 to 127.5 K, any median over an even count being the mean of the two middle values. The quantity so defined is 65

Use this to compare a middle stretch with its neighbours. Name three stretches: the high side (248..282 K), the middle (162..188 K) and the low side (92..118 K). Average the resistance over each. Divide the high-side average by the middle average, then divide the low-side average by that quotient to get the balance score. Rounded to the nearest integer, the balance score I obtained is 78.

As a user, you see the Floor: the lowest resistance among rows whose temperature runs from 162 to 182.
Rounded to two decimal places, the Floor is 66.71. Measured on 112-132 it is 66.06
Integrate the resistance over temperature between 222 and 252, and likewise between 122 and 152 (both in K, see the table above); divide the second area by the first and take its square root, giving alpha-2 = 1.02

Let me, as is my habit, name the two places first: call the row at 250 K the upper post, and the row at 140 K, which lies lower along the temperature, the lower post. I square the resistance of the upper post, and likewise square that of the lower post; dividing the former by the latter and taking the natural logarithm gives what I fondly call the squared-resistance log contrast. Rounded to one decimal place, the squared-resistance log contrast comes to -0.6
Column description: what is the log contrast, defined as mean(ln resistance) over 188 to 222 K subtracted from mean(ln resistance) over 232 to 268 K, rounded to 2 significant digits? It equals -0.22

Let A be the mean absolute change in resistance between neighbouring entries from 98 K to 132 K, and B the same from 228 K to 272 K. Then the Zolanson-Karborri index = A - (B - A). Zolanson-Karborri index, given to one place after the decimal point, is -4.4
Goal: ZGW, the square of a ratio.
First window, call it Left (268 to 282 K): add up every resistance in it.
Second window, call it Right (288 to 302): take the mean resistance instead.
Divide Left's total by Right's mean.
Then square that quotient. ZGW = 8.6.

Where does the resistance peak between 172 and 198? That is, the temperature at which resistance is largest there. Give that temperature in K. 195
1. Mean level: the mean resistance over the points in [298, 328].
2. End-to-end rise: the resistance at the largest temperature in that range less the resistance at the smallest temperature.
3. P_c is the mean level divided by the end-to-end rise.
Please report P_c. -14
